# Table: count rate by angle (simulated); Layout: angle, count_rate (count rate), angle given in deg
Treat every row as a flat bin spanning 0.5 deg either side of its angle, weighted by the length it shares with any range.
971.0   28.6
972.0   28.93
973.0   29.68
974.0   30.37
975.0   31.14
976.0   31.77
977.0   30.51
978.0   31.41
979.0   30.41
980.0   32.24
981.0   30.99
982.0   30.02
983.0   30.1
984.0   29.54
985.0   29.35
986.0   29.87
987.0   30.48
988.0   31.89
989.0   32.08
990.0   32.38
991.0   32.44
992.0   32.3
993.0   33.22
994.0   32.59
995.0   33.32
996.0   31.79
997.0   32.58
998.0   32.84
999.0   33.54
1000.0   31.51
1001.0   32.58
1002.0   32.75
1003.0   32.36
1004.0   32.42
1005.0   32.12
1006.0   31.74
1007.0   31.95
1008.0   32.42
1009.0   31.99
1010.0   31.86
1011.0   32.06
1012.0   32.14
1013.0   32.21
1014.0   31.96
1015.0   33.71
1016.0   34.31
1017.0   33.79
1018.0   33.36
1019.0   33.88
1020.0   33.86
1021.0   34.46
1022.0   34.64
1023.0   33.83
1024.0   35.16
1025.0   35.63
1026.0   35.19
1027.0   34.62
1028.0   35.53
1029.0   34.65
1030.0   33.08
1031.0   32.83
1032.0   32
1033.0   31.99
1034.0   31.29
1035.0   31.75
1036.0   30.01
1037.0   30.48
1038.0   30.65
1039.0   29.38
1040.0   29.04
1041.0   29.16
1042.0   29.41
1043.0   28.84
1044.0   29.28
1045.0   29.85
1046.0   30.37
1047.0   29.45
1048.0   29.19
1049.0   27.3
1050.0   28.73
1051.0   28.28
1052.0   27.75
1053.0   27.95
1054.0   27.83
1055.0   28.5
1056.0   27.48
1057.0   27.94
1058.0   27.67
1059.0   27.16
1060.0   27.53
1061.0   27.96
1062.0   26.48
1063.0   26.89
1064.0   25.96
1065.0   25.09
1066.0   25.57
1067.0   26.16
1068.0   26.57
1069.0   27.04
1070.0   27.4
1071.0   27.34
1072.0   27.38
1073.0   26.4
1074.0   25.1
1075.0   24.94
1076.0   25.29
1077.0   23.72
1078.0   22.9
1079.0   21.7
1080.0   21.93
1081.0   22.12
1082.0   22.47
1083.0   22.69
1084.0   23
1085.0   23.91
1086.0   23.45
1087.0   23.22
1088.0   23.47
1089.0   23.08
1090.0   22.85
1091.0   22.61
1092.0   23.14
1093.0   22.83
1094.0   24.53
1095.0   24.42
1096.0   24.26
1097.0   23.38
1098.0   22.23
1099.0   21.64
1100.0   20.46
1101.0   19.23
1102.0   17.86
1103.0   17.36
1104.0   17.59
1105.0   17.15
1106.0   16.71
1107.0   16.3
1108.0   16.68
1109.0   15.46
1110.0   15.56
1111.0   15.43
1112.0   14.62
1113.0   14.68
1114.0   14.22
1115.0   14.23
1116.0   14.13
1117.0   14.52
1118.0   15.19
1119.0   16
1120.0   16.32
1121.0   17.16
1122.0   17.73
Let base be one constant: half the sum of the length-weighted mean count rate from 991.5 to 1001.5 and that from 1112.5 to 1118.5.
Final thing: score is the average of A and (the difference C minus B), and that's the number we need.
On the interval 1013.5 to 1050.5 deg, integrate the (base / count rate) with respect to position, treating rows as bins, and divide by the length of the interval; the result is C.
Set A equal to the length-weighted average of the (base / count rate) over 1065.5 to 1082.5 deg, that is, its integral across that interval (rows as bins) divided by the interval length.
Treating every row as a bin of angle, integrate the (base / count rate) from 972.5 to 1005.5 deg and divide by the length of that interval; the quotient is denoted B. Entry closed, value 0.5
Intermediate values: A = 0.95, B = 0.7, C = 0.74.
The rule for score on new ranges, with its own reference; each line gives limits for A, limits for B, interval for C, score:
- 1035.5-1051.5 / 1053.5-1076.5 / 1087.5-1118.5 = 0.6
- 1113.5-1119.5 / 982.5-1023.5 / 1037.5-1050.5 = 0.8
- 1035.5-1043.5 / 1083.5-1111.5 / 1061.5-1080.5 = 0.3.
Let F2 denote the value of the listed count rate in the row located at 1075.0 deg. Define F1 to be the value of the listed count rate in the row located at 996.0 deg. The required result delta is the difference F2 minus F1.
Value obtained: -7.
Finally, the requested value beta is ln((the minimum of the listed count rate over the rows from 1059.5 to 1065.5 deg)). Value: 3.22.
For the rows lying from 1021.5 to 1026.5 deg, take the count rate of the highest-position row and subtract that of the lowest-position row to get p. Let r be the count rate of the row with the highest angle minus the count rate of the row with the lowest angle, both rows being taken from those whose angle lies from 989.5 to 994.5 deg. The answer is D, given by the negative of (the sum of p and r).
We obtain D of -0.8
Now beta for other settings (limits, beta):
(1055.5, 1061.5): 3.30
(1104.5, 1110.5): 2.74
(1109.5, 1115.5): 2.65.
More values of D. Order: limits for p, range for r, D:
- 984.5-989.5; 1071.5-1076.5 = -0.6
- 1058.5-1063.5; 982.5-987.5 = -0.1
